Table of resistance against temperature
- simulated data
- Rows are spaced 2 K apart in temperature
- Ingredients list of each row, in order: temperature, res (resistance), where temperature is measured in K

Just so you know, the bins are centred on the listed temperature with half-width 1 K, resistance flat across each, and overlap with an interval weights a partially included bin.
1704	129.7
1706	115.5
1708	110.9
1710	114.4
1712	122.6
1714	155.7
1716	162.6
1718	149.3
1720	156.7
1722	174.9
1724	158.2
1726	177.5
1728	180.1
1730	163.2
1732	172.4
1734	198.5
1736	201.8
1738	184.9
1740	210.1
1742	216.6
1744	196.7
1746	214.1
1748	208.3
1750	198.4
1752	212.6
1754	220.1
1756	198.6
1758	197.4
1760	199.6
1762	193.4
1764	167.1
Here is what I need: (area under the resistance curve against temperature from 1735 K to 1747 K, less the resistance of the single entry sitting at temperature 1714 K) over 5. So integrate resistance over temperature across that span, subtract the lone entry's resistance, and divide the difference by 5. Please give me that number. 459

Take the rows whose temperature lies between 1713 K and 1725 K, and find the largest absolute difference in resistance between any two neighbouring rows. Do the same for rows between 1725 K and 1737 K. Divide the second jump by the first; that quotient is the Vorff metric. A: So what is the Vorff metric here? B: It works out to 1.4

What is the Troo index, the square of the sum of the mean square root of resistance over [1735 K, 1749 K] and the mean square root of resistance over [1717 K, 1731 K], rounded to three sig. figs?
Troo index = 738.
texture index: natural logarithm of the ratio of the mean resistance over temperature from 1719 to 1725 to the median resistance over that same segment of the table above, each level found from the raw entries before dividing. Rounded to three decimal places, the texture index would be 0.032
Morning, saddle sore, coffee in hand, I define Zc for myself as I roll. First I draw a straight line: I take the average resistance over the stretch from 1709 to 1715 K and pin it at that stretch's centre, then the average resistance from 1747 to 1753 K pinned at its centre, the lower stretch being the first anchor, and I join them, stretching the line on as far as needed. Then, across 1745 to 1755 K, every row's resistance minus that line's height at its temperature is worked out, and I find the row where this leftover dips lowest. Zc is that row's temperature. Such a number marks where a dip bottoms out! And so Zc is 1750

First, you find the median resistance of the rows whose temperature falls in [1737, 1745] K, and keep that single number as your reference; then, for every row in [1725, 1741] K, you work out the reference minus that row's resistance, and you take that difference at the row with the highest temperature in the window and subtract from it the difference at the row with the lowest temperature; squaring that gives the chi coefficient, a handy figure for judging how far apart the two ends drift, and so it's 1063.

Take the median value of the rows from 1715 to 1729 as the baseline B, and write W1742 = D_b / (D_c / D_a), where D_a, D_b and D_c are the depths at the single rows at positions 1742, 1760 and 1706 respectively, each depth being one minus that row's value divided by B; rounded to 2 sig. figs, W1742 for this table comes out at 0.26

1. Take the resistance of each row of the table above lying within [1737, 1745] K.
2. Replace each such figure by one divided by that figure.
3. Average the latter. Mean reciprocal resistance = 0.0050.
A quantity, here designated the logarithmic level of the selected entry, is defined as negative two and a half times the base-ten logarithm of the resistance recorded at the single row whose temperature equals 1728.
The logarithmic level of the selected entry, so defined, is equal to -5.64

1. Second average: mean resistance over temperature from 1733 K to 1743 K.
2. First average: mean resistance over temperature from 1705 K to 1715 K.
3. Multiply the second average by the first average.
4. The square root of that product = 158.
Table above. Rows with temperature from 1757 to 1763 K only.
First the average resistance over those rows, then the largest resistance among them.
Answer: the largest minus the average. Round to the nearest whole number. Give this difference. 3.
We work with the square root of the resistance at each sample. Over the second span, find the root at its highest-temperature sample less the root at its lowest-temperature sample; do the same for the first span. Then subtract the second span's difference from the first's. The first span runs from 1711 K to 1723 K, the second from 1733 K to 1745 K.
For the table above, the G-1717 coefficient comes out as 2.2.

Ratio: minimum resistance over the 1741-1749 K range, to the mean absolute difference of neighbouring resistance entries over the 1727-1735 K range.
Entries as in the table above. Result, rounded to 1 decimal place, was 11.3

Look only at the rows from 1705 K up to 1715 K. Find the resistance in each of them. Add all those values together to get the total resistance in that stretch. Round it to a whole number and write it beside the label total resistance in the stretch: 619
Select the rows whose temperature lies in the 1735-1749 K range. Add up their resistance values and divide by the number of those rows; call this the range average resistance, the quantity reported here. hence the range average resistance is 205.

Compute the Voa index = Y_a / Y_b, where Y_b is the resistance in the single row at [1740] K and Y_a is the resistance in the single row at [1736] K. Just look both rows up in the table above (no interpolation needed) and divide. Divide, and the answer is 0.96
